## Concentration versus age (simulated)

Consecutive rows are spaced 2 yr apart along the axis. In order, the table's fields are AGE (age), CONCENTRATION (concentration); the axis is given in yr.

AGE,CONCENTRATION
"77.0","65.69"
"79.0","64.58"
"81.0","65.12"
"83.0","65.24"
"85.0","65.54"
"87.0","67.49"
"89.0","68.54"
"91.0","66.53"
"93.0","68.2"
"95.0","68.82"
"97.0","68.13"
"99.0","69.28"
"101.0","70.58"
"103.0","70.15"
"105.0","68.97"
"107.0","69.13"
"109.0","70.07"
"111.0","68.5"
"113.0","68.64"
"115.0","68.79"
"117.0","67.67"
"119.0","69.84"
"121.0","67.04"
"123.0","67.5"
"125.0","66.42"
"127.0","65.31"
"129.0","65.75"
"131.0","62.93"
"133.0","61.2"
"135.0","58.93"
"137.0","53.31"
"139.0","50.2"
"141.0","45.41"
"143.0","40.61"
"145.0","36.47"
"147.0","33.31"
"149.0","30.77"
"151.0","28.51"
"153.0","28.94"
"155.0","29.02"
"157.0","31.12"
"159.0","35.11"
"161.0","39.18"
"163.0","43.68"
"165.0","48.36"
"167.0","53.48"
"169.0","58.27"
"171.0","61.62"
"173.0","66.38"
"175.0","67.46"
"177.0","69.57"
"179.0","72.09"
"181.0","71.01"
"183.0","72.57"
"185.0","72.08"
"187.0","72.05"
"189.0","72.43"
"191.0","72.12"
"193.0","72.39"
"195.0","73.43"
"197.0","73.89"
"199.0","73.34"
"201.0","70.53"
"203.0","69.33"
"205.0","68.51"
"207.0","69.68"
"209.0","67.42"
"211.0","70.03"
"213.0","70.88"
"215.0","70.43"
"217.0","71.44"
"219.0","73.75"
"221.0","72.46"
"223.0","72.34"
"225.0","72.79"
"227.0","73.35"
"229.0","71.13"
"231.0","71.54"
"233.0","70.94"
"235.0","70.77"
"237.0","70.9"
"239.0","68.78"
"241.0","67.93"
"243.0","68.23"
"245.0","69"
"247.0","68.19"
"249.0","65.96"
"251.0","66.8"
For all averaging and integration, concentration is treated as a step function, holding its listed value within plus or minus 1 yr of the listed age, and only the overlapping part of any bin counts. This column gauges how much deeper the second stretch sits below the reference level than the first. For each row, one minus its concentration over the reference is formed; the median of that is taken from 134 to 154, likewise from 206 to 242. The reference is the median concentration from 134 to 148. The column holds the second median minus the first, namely -0.71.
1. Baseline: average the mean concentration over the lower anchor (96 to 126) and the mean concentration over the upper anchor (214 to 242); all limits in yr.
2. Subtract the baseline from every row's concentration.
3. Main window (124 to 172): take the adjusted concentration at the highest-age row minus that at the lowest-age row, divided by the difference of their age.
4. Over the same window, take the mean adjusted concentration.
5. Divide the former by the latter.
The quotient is 0.005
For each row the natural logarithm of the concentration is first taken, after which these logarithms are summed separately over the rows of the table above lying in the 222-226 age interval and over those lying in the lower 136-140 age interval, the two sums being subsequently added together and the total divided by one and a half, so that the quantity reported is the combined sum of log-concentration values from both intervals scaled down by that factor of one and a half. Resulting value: 11.0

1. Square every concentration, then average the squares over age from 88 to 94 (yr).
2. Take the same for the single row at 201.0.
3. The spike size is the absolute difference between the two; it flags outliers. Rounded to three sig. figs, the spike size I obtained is 383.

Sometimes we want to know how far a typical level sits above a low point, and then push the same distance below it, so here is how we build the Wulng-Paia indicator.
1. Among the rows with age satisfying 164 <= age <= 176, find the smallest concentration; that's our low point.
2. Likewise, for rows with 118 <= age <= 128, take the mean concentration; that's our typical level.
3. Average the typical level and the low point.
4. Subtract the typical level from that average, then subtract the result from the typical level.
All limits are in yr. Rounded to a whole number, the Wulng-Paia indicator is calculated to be 77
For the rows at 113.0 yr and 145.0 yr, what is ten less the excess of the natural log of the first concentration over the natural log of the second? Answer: 9.4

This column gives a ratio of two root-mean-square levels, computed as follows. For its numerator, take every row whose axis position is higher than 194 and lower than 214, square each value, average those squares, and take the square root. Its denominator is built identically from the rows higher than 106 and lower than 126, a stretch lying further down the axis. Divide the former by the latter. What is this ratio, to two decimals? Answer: 1.03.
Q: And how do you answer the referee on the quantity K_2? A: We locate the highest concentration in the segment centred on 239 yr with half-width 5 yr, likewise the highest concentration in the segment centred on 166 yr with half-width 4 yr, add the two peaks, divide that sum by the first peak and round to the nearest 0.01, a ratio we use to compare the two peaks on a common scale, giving 1.82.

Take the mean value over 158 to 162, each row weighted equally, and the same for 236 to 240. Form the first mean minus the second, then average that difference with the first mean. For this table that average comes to 2.2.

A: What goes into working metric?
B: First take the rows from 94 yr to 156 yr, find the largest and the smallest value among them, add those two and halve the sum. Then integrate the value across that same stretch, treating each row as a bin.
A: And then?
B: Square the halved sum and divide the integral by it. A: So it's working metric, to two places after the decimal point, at 1.46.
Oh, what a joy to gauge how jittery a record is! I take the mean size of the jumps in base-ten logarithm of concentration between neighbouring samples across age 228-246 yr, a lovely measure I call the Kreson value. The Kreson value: 0.0042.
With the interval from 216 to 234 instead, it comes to 0.0060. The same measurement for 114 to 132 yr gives 0.0097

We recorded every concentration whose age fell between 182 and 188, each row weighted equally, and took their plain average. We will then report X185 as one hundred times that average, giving 7223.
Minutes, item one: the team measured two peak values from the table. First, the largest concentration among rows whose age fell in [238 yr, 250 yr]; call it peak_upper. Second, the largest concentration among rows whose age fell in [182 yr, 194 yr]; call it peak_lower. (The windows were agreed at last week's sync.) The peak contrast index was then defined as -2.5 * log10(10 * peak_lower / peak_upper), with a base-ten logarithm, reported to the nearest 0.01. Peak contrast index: -2.55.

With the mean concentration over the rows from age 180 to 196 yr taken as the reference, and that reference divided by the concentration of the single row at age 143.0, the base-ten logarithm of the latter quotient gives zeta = 0.25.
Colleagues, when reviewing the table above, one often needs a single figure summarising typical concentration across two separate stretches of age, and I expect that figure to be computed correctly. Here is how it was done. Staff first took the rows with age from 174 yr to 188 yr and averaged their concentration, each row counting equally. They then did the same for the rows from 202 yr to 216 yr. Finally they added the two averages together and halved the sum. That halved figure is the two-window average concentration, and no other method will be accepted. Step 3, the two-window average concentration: 70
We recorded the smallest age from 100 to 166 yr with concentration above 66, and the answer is 101.0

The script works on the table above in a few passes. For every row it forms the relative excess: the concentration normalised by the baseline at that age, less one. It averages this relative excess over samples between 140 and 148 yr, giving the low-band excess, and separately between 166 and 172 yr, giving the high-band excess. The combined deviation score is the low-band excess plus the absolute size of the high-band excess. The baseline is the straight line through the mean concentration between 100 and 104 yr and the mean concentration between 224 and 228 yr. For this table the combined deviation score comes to -0.26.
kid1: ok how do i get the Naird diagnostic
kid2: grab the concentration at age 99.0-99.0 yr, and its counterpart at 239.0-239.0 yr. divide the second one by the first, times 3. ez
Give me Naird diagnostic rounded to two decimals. 2.98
